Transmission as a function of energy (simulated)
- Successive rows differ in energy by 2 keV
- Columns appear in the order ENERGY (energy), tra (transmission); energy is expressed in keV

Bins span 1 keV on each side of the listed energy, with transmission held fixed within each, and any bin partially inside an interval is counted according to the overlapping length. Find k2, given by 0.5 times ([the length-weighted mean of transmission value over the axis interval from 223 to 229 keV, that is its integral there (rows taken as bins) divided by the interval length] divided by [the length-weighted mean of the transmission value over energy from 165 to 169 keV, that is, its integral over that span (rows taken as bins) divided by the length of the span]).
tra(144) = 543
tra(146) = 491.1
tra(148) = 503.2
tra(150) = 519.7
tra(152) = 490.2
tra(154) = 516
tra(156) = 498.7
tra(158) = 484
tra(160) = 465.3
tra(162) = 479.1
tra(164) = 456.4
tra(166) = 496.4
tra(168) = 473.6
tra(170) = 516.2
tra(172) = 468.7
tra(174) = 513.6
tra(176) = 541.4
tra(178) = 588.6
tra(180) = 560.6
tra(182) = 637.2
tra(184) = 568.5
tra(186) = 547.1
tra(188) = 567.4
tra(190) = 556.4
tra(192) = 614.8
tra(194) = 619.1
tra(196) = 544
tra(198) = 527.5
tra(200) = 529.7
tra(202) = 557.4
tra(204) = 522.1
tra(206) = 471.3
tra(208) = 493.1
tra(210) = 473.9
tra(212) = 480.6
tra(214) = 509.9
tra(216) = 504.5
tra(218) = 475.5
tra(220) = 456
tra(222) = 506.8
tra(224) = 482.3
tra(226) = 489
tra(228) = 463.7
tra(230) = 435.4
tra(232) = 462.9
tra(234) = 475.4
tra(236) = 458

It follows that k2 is 0.49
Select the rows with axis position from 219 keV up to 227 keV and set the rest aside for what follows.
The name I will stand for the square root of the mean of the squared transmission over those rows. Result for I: 484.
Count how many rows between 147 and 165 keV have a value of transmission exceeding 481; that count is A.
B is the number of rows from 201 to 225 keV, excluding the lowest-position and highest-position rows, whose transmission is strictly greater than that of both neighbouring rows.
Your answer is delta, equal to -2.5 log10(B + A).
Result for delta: -2.4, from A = 6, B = 3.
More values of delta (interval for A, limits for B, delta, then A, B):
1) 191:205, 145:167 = -2.5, 7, 3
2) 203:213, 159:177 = -1.7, 2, 3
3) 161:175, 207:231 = -1.9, 3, 3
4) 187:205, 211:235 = -2.7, 9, 3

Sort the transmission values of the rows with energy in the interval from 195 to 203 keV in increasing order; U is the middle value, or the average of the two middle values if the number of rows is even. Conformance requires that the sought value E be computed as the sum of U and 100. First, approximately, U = 537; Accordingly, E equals 637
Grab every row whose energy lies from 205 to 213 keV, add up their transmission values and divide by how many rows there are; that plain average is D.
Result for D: 480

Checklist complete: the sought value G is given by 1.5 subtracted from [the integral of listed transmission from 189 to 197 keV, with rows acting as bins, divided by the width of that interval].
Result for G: 582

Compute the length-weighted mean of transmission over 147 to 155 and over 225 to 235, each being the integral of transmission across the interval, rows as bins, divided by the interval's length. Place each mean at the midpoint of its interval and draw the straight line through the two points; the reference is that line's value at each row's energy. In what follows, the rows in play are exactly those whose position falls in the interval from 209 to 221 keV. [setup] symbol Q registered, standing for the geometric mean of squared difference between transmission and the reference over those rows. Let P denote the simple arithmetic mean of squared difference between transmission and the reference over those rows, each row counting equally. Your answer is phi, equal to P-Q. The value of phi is 339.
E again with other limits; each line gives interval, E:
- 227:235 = 563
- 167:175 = 594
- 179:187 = 665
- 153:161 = 591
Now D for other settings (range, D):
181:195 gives 587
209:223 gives 487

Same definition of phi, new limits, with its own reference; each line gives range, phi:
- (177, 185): 1671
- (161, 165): 234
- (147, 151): 19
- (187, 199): 2206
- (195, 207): 1217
